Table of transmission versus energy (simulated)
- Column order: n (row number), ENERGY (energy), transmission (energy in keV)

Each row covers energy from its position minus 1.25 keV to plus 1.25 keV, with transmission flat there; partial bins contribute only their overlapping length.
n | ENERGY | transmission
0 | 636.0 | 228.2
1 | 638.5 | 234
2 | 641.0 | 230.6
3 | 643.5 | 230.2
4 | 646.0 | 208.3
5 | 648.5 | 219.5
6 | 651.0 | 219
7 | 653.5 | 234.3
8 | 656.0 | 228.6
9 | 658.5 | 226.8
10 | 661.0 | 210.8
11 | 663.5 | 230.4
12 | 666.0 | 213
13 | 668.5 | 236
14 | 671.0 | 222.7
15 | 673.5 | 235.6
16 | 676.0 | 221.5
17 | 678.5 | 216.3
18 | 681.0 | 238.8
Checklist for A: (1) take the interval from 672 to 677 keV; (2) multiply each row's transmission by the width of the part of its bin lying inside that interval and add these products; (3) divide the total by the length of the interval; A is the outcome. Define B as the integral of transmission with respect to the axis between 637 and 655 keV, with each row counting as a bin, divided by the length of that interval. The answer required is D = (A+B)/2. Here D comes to 227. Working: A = 229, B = 225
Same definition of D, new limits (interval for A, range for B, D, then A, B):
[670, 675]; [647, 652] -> 224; 229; 219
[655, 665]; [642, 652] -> 222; 224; 220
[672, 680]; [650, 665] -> 225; 225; 225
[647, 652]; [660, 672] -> 221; 219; 223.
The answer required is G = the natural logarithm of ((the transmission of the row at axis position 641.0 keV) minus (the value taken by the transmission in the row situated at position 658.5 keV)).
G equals 1.3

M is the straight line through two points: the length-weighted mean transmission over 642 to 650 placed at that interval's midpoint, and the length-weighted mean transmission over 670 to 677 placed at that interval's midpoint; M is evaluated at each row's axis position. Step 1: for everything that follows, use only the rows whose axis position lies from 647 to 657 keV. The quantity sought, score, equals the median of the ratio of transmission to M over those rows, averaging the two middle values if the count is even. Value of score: 1.01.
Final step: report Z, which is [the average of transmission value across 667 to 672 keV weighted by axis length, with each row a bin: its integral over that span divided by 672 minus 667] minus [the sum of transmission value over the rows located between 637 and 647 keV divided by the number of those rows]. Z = 3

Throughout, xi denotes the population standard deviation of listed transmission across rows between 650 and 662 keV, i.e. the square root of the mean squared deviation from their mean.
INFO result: 8.2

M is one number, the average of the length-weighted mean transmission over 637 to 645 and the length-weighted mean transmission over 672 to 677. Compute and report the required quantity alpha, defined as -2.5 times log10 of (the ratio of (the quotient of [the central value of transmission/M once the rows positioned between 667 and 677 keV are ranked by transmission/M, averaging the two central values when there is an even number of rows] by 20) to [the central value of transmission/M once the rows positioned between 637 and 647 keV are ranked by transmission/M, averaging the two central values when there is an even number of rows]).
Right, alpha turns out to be 3.26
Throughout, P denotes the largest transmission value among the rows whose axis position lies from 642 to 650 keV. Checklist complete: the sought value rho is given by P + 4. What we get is 234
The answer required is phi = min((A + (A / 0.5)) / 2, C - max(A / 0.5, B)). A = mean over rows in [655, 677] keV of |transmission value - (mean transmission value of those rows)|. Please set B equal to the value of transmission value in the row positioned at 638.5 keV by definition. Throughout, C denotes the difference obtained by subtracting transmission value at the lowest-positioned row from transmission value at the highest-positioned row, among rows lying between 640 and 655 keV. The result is -230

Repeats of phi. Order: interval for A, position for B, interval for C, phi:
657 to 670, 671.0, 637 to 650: -237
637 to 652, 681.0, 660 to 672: -227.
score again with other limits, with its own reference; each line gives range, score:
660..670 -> 0.99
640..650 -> 1.02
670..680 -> 0.98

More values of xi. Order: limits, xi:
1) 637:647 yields 10.2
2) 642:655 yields 9.2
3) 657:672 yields 9.0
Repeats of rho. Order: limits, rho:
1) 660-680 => 240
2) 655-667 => 234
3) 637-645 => 238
